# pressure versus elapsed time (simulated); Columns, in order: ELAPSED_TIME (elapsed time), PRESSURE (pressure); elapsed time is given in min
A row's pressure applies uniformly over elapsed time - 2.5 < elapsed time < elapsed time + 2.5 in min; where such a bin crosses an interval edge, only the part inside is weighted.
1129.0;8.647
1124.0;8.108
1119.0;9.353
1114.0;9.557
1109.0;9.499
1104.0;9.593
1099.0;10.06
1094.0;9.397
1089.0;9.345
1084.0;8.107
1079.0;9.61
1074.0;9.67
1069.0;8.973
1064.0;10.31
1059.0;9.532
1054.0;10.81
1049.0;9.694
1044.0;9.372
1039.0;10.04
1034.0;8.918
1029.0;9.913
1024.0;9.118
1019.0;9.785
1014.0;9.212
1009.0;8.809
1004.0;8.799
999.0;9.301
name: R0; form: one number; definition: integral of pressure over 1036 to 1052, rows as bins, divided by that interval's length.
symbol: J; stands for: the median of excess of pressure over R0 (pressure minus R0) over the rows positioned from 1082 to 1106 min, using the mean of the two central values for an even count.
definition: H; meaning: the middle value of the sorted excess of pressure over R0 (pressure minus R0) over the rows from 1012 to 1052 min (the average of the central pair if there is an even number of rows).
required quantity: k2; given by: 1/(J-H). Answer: -7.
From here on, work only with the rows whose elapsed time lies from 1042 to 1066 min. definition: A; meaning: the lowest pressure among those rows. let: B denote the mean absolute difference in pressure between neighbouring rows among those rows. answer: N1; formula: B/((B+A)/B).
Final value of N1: 0.074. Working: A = 9.372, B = 0.9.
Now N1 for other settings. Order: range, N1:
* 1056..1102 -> 0.070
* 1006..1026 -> 0.032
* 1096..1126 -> 0.020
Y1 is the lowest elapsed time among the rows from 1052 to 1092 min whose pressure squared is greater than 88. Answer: 1054.0 min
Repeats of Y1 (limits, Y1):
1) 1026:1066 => 1029.0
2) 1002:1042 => 1019.0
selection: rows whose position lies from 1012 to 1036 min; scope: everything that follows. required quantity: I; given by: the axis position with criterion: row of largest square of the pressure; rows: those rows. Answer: 1029.0 min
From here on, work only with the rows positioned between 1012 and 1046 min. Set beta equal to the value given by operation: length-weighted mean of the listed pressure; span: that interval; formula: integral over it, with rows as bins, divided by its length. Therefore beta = 9.49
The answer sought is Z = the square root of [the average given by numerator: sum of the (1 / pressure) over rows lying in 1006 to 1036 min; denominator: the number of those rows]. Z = 0.328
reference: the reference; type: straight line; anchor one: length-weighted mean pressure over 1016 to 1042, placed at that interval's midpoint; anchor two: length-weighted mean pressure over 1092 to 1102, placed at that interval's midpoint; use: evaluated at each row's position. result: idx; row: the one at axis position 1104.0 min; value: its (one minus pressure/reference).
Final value 0.02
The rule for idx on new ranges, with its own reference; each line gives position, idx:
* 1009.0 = 0.07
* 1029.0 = -0.04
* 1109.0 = 0.03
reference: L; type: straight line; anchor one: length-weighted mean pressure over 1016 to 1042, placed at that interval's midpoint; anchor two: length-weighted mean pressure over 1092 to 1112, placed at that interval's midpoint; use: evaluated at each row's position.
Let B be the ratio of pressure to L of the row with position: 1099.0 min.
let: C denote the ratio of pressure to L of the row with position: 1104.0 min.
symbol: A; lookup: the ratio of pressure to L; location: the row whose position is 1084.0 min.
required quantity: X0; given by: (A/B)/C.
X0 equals 0.81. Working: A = 0.84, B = 1.04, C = 0.99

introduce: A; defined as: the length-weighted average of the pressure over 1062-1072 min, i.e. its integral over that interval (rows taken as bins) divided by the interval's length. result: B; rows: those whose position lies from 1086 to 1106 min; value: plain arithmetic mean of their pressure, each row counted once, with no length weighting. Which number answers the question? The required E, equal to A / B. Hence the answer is 1.00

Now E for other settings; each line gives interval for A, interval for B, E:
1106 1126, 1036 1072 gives 0.93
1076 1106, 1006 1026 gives 1.01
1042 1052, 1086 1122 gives 1.01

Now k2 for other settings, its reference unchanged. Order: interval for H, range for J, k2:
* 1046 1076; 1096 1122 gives -8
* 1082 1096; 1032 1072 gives 4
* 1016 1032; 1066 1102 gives -3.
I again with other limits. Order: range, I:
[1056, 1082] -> 1064.0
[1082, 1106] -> 1099.0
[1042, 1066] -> 1054.0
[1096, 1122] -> 1099.0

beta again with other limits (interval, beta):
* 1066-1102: 9.33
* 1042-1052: 9.60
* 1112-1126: 9.02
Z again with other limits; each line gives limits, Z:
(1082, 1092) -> 0.339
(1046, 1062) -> 0.317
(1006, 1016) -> 0.333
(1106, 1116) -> 0.324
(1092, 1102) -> 0.321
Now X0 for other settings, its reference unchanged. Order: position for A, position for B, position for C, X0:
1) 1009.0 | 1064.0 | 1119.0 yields 0.89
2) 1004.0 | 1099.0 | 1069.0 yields 0.95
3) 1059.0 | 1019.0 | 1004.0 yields 1.05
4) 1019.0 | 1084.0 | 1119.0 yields 1.26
